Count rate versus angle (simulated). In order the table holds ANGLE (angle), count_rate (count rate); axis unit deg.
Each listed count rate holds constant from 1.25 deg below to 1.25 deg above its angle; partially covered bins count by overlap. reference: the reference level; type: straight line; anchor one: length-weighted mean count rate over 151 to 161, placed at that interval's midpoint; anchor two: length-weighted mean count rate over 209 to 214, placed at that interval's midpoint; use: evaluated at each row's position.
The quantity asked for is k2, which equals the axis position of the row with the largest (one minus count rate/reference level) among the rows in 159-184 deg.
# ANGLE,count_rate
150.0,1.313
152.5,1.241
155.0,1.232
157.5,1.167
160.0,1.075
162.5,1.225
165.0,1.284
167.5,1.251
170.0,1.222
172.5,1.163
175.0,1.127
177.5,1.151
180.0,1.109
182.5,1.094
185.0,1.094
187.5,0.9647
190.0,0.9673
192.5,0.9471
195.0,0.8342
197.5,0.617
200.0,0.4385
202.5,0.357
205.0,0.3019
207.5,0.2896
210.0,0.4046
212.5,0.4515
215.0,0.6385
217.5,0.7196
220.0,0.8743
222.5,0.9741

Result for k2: 160.0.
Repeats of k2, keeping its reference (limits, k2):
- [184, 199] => 197.5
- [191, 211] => 205.0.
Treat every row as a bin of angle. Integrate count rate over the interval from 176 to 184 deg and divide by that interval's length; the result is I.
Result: 1.12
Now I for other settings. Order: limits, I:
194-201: 0.63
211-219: 0.61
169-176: 1.17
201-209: 0.32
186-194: 0.96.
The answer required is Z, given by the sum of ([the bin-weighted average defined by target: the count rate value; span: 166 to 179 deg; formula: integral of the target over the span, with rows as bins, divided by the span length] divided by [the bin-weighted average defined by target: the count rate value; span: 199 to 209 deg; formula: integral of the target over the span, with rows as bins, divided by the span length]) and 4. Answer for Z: 7.4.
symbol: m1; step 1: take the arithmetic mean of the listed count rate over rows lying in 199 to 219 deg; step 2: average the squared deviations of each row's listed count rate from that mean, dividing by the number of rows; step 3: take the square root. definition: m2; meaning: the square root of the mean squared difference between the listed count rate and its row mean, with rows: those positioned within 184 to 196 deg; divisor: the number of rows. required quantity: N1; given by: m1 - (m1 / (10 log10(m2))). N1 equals 0.158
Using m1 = 0.144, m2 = 0.08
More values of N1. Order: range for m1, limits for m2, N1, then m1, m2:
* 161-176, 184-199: 0.059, 0.053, 0.15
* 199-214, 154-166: 0.068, 0.063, 0.07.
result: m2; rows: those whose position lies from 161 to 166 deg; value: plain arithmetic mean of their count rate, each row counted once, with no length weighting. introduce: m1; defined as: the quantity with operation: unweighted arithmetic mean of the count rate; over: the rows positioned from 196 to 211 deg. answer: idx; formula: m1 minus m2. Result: -0.85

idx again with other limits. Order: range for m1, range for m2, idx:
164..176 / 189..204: 0.52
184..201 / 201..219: 0.39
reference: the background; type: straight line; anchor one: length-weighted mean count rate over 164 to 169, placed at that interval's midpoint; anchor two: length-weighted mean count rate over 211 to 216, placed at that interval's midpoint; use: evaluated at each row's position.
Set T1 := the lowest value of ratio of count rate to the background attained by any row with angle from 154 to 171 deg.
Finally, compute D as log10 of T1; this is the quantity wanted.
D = -0.10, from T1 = 0.79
